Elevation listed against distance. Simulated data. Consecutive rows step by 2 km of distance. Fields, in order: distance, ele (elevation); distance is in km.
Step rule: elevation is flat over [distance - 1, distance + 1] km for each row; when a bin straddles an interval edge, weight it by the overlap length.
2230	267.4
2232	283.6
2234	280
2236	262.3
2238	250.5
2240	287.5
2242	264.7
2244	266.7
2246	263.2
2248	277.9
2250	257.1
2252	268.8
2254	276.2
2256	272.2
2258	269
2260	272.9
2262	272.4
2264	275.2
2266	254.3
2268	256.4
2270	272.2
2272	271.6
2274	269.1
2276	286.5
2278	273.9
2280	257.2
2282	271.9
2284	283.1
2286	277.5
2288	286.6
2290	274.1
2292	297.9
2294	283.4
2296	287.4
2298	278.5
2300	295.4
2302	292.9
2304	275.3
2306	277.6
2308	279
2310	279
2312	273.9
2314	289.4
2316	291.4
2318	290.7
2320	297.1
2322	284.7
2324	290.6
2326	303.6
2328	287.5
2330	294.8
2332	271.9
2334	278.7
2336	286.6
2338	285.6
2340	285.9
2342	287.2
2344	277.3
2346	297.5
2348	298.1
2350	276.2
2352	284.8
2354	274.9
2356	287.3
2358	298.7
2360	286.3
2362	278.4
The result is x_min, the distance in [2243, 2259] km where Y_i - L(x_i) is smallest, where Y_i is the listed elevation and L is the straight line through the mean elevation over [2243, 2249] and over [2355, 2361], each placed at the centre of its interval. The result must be 2250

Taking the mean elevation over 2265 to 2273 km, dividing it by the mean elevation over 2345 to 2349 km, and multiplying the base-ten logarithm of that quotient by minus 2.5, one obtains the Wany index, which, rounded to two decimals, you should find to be 0.13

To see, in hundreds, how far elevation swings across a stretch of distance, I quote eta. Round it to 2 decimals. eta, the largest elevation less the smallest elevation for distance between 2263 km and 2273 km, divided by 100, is 0.21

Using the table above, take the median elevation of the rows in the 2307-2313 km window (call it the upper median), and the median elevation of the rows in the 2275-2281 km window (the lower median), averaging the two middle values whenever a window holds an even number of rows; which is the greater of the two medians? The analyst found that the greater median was 279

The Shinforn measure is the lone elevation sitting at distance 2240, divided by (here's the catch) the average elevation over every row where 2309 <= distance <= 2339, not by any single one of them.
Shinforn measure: 1.00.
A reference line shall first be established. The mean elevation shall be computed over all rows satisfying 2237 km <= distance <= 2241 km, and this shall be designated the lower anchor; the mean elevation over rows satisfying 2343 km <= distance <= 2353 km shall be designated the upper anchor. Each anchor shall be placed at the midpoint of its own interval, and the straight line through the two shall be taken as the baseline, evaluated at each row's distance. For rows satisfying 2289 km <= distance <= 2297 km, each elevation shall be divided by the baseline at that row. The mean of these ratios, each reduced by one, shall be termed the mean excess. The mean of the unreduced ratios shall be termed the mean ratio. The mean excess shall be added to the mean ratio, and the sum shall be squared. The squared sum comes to 1.12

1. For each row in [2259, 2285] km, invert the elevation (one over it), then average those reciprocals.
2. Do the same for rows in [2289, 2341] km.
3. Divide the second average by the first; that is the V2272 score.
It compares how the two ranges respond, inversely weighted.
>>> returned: 0.946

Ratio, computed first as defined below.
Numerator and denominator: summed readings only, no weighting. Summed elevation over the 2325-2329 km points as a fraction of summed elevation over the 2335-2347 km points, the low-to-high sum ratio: 0.3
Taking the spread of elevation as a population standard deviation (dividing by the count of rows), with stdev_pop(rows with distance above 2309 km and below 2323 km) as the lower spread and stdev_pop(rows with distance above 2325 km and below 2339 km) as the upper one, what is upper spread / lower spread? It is 1.3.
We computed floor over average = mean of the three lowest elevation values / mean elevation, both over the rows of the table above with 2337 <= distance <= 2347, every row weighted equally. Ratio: 0.987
